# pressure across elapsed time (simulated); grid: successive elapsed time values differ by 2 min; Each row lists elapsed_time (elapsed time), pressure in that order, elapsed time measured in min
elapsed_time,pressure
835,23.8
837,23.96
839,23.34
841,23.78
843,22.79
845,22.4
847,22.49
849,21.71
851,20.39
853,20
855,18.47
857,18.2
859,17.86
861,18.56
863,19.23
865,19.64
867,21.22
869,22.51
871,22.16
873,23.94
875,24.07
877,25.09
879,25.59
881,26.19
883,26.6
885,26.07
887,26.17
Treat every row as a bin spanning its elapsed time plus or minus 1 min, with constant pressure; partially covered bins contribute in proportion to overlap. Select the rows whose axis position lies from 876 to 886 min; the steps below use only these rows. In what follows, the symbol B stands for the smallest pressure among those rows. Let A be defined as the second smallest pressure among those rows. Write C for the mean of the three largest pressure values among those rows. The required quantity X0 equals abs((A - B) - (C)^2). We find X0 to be 690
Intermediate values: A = 25.59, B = 25.09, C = 26.3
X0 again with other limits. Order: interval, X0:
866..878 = 593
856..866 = 366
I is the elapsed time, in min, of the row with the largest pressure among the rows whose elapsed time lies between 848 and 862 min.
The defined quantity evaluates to 849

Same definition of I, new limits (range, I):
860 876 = 875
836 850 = 837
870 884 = 883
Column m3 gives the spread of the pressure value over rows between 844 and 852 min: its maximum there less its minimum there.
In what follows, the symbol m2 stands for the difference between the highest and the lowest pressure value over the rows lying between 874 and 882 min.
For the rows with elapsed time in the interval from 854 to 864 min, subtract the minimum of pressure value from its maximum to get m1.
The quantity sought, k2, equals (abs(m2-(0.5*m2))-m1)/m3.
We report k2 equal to -0.1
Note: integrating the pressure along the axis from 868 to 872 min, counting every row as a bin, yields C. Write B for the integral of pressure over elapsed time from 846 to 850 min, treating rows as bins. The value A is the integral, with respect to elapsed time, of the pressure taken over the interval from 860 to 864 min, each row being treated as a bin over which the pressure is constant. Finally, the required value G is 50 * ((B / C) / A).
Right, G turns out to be 0.65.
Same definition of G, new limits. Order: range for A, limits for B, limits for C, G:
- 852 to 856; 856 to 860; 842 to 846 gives 0.52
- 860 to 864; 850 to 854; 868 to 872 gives 0.60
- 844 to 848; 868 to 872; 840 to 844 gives 0.53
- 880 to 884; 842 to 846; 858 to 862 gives 0.59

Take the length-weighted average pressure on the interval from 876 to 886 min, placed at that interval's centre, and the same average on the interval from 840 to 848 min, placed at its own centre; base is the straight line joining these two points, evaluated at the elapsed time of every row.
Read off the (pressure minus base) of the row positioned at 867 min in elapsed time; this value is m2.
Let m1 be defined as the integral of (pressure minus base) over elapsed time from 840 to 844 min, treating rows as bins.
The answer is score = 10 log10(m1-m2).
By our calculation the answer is 7.7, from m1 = 2.3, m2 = -3.5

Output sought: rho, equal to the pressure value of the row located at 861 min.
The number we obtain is 18.56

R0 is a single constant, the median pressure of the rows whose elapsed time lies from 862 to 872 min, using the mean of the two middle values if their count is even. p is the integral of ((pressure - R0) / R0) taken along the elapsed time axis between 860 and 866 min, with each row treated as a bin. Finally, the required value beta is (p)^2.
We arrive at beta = 0.34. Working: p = -0.6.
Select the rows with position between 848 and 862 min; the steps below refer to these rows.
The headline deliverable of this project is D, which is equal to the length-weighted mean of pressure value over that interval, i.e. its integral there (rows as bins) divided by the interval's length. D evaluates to 19.3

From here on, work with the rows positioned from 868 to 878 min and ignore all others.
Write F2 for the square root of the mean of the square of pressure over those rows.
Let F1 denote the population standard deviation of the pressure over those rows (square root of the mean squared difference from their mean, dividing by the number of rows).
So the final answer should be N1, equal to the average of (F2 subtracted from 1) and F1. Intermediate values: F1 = 1.08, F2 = 24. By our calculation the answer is -10.8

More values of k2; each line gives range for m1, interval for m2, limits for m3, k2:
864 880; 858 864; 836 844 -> -4.5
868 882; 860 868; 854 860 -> -4.4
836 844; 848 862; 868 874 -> 0.4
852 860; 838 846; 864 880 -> -0.2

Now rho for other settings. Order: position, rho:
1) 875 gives 24.07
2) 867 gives 21.22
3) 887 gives 26.17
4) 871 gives 22.16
